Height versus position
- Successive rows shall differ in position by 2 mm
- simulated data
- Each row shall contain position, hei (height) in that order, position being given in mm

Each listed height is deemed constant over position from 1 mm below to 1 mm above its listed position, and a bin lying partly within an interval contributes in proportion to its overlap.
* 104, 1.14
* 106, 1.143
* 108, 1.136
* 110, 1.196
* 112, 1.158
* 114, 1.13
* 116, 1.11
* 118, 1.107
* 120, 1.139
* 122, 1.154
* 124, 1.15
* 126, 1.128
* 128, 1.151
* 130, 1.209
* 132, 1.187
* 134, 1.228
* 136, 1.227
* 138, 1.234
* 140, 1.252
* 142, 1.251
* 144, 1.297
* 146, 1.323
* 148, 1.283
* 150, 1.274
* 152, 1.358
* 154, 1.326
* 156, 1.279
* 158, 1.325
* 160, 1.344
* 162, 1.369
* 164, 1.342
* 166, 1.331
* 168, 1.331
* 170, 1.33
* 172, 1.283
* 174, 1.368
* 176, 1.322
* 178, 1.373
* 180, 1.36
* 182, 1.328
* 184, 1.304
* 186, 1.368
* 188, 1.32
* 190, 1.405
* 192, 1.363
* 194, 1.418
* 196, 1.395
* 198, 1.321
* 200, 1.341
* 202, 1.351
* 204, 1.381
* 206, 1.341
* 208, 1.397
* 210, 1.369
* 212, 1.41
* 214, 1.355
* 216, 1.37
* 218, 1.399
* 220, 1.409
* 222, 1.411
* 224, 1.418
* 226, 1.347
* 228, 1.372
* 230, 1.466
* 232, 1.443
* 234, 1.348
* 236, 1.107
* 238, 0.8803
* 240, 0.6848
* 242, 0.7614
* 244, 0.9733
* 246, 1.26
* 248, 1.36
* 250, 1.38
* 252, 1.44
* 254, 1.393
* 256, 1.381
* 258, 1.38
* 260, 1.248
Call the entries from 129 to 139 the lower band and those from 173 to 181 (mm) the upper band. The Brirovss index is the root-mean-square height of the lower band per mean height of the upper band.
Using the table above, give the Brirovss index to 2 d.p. 0.90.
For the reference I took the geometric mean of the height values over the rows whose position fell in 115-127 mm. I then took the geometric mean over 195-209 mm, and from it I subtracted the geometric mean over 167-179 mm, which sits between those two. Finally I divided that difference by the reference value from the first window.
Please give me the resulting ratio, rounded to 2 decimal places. 0.02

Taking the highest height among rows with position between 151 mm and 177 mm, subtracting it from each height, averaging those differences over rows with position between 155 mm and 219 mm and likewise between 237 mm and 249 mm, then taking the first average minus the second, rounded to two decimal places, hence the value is 0.37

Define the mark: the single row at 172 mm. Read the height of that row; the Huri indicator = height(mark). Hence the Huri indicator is 1.283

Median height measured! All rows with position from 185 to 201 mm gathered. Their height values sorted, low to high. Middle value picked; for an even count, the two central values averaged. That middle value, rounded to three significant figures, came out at 1.37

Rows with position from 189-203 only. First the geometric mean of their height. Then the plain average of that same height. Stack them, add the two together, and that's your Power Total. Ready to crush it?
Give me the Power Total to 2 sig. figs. 2.7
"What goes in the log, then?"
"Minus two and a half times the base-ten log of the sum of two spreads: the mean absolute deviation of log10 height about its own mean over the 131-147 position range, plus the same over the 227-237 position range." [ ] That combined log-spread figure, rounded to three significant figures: 3.39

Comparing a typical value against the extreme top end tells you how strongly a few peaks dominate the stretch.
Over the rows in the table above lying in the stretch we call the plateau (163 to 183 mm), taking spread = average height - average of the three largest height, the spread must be -0.030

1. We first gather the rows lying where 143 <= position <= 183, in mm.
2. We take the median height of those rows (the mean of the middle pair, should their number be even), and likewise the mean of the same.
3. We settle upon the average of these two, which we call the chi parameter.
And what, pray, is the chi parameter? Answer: 1.33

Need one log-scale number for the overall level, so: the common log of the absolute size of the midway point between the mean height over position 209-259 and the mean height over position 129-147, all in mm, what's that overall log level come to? 0.102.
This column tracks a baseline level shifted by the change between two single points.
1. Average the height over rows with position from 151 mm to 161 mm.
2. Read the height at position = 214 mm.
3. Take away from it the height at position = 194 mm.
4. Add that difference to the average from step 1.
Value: 1.26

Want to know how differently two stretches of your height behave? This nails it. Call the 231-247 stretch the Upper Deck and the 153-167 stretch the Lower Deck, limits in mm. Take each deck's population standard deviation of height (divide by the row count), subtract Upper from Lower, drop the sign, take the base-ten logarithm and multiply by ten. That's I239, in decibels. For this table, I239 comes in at -6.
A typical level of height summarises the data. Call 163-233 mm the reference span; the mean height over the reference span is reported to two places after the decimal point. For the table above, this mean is 1.37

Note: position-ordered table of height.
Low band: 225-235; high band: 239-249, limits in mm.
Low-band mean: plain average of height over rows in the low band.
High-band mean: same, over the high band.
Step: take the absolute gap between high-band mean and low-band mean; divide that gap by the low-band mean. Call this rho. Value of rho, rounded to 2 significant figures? 0.28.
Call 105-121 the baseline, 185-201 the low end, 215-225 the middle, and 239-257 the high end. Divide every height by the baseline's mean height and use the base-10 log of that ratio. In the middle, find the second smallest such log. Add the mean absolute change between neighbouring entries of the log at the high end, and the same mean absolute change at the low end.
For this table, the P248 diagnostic 0.147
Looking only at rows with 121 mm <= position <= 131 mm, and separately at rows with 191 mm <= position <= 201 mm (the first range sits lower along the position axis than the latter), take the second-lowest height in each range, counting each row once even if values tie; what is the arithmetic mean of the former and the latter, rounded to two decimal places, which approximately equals 1.25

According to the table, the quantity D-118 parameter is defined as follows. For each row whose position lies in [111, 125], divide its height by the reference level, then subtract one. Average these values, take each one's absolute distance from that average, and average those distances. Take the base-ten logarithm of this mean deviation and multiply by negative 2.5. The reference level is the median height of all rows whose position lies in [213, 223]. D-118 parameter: 4.8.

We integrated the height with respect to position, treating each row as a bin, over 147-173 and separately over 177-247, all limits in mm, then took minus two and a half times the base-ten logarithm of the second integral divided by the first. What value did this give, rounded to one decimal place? -1.1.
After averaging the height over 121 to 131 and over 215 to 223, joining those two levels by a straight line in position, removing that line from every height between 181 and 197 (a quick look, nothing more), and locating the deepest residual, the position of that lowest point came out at 184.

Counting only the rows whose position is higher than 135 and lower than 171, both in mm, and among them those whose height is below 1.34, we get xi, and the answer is 14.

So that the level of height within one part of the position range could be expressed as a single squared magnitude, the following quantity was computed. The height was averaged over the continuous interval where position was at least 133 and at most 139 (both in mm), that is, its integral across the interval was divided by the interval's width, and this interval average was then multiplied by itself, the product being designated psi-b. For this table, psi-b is 1.51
